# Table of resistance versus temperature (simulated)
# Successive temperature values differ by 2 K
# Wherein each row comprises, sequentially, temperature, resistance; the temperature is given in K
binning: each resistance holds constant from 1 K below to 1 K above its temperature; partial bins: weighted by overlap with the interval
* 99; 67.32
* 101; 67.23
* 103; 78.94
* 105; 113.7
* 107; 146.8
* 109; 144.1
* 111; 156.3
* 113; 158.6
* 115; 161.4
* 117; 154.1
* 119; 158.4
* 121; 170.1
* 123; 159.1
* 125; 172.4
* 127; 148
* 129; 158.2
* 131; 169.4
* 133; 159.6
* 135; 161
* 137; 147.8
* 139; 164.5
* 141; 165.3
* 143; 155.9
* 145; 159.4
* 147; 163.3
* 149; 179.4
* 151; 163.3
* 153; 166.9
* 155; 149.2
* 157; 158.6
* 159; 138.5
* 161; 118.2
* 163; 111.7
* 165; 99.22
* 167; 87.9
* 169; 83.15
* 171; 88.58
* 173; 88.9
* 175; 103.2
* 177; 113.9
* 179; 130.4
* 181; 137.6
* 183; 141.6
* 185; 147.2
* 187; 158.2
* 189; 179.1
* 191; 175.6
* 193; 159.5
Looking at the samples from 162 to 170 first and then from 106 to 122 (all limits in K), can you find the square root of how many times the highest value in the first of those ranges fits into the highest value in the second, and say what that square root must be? 1.23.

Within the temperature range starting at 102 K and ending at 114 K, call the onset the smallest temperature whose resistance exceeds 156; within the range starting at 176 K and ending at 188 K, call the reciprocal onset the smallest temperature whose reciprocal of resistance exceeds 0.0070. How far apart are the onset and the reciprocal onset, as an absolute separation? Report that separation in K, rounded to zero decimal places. 66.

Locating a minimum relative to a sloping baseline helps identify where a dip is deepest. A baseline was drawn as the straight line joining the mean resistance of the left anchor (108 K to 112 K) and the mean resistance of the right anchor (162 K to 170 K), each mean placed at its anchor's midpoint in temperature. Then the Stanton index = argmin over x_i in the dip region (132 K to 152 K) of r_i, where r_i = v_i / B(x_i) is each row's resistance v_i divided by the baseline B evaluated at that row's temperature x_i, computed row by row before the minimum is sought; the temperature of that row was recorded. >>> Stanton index 137 K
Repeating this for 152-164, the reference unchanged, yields 163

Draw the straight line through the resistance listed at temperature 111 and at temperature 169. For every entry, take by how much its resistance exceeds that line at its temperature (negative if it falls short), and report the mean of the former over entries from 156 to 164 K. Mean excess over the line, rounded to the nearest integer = 37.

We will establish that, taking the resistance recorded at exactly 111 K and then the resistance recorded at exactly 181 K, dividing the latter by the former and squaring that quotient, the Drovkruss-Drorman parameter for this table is 0.78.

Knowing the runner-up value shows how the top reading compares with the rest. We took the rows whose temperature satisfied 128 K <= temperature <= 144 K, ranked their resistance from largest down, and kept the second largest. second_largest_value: 165.3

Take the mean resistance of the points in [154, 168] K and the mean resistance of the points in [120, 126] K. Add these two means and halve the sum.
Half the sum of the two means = 145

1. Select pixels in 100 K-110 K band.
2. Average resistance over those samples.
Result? 110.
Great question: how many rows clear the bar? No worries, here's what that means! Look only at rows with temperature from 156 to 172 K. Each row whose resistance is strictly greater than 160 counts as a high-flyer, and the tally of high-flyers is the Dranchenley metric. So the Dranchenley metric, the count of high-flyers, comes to 0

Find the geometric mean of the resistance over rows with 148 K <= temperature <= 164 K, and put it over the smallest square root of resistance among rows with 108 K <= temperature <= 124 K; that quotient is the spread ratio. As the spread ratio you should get 12.2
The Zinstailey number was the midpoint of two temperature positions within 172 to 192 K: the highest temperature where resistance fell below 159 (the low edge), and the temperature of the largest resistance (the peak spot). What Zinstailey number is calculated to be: 188 K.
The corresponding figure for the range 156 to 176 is 166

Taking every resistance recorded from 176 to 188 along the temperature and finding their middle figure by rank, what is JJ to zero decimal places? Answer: 140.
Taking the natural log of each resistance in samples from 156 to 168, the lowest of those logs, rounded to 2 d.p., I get 4.48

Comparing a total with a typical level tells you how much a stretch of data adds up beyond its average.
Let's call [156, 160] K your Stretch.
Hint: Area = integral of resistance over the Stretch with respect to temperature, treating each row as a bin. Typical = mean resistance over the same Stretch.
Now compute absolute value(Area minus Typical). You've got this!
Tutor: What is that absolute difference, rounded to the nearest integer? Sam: 446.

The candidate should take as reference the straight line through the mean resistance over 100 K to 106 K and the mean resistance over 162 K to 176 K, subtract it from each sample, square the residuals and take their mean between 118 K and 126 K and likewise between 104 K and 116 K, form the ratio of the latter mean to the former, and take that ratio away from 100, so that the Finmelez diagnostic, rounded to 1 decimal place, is 99.4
